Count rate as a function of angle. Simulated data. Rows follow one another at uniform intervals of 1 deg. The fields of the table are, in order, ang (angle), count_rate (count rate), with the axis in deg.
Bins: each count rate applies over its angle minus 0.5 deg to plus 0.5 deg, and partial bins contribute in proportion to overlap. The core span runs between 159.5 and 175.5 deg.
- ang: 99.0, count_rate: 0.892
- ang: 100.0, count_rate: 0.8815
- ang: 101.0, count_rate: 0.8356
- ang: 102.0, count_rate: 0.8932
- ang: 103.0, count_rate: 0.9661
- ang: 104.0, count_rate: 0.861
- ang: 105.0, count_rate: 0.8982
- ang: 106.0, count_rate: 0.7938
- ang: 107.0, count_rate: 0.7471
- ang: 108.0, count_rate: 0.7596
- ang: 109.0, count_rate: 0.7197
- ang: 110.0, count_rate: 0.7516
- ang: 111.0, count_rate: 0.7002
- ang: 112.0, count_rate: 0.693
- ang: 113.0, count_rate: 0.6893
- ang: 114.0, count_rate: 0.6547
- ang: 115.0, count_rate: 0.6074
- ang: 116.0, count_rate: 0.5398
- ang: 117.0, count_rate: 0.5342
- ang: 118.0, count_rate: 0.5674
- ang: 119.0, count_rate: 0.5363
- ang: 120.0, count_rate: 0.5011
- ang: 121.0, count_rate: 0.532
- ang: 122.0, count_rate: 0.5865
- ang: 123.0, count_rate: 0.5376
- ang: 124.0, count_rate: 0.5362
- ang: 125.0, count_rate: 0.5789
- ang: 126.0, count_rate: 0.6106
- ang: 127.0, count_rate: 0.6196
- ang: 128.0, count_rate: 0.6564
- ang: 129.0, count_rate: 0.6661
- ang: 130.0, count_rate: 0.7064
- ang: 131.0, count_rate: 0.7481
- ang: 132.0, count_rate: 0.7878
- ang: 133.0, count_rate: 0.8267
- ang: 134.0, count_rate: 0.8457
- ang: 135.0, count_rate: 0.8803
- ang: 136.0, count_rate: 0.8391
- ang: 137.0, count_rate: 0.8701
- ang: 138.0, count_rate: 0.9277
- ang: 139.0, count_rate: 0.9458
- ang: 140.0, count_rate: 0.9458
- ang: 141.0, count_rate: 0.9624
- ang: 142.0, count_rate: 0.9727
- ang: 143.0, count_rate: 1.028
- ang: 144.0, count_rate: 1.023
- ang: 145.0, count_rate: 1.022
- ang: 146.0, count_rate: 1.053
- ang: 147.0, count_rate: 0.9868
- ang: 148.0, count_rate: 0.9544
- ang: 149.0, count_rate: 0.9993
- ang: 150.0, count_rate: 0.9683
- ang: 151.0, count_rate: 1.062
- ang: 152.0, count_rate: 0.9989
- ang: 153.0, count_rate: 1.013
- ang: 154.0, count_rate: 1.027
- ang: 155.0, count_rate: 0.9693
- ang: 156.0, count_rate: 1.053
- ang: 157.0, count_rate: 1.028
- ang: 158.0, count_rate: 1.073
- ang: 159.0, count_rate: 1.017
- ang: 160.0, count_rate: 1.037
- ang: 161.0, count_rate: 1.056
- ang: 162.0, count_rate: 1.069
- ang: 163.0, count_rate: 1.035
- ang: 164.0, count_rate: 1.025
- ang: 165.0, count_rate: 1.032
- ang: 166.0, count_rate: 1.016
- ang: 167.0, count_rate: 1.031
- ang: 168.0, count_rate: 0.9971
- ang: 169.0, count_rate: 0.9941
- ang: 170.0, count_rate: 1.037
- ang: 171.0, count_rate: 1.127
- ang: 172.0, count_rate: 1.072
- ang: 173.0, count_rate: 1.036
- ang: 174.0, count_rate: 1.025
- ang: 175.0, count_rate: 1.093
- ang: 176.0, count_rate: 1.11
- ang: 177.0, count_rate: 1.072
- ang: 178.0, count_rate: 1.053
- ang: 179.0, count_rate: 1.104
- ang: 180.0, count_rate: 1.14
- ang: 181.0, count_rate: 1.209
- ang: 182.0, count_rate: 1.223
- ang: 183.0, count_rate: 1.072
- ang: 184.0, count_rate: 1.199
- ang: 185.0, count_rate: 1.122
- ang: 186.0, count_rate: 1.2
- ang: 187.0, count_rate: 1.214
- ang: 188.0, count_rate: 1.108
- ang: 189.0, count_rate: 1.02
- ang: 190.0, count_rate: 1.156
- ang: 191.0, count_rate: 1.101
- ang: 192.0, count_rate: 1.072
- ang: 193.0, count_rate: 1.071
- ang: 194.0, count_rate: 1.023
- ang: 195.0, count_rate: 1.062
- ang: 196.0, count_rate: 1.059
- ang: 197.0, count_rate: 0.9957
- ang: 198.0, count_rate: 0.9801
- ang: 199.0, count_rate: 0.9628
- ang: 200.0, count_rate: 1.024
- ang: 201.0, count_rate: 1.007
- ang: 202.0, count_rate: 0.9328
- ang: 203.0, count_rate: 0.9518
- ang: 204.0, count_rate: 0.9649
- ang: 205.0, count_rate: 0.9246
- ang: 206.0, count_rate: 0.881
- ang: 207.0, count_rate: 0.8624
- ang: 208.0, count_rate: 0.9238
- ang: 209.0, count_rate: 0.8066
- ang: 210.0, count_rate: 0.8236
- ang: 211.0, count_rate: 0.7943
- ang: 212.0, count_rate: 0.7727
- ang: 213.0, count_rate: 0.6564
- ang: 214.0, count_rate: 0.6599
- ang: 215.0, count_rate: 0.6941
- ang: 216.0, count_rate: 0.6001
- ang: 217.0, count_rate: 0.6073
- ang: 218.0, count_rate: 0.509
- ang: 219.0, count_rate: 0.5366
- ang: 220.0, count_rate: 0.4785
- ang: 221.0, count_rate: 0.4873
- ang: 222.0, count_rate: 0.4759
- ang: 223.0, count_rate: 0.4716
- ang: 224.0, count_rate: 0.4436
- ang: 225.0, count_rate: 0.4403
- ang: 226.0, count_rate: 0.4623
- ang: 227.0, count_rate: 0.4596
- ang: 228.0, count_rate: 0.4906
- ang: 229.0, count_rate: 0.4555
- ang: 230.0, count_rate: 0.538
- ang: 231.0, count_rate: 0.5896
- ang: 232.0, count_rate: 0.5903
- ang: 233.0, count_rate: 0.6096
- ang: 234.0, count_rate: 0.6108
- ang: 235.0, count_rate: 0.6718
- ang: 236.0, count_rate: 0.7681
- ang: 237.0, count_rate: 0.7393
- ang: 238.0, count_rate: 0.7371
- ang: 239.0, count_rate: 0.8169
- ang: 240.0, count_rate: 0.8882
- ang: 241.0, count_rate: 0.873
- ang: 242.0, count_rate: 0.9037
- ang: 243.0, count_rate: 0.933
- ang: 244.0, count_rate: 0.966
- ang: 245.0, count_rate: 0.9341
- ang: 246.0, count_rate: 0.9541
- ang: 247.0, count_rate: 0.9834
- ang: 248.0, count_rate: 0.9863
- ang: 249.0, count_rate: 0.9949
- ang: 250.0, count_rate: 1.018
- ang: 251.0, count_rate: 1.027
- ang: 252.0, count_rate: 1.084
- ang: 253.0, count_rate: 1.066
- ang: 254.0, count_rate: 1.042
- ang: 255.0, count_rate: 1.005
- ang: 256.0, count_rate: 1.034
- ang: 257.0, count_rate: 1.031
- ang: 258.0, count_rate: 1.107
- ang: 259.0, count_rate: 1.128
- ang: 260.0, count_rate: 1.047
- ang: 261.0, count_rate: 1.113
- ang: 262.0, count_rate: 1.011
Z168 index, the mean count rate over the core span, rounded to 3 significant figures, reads 1.04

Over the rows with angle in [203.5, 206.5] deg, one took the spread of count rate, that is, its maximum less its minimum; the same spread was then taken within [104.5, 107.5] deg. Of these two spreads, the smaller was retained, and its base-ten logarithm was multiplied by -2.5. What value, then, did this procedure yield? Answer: 2.7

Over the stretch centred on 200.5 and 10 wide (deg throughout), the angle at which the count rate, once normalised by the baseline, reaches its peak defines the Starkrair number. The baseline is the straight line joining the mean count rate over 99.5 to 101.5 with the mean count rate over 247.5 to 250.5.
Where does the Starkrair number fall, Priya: 196.0 deg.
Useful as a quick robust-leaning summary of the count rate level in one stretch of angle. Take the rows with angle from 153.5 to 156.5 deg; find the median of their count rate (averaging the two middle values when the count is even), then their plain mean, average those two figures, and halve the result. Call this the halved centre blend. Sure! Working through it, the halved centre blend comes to 0.51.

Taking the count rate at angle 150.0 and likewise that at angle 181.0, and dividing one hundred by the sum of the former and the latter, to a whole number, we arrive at 46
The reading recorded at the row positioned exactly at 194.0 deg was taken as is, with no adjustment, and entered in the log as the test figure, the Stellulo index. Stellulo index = 1.023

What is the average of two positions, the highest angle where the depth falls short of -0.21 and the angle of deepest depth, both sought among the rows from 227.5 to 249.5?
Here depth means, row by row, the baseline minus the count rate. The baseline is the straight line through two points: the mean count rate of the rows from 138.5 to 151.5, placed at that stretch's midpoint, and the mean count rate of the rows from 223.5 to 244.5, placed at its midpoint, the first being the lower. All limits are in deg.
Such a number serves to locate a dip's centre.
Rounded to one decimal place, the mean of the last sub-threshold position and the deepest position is 239.0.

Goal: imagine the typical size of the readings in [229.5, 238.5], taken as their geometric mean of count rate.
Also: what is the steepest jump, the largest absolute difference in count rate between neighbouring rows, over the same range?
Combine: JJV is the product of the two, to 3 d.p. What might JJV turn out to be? 0.062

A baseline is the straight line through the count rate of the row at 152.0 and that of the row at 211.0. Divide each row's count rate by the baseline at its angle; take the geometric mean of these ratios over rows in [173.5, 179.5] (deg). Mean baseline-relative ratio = 1.18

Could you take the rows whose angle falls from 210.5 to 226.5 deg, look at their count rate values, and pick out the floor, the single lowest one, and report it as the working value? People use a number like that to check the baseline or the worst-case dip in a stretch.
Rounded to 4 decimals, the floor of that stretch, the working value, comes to 0.4403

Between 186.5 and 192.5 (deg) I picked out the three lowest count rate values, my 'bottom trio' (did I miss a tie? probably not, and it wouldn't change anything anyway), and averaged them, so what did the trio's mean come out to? 1.1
